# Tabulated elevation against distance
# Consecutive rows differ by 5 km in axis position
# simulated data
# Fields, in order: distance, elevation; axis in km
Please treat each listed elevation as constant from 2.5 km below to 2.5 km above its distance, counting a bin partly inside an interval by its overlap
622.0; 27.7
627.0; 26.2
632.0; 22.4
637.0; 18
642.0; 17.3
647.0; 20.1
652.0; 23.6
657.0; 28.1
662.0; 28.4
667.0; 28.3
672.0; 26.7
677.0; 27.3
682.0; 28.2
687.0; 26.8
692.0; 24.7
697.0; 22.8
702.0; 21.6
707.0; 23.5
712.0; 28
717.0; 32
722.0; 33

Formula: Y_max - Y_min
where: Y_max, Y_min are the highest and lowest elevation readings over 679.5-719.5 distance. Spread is 10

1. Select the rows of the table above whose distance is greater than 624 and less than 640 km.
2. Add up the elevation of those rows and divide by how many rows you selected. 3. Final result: 22.2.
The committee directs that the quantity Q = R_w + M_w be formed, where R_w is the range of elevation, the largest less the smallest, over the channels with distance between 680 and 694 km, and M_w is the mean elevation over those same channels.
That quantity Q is 30.1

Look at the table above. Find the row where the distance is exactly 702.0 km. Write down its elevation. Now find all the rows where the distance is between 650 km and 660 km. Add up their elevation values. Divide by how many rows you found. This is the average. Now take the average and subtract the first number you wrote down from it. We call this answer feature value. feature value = 4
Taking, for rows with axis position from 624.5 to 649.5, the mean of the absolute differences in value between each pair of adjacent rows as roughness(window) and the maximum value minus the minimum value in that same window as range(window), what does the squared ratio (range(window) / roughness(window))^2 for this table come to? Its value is 9.3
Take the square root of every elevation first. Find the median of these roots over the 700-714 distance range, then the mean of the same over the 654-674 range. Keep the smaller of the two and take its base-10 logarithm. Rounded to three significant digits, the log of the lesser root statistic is 0.686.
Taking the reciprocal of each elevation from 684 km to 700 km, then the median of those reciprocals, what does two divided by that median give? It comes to 49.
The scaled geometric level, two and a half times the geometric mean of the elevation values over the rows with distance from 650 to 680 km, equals 68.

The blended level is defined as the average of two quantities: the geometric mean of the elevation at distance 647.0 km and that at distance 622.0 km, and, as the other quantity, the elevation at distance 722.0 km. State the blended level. 28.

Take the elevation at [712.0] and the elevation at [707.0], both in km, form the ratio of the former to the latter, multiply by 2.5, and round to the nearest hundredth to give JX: 2.98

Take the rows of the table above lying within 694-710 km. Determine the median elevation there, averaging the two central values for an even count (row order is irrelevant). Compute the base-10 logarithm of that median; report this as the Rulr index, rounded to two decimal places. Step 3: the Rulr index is 1.36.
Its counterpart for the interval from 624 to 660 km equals 1.35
